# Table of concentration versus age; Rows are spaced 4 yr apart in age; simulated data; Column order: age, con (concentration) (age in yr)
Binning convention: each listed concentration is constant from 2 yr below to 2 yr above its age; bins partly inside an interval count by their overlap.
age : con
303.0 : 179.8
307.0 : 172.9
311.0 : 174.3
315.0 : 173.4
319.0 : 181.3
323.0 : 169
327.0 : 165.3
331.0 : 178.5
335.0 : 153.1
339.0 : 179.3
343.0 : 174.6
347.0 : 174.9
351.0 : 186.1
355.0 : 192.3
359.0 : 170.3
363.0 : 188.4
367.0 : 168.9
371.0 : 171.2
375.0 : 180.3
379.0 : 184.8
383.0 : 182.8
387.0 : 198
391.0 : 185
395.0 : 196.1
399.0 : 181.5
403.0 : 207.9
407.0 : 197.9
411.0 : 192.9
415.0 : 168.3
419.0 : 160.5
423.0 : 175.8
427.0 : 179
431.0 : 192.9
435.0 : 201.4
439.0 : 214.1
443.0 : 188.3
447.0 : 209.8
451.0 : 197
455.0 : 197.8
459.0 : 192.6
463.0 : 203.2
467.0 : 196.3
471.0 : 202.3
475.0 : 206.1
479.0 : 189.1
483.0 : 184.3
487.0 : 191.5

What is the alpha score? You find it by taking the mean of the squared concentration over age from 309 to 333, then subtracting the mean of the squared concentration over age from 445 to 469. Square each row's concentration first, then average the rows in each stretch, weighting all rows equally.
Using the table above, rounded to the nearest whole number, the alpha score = -9634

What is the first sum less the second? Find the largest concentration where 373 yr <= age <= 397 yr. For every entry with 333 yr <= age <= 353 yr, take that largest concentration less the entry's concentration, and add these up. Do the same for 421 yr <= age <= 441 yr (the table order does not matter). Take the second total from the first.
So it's 95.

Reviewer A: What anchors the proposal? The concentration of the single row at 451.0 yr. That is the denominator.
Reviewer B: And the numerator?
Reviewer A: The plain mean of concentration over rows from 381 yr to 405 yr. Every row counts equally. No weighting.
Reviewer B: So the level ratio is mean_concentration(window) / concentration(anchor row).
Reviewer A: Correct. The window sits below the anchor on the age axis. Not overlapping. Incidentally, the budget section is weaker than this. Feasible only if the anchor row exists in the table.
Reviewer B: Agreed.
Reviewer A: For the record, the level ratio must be 0.97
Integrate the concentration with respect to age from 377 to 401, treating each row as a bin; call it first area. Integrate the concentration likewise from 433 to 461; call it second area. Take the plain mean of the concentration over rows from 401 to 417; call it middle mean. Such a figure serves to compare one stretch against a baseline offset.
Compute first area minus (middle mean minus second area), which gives 9925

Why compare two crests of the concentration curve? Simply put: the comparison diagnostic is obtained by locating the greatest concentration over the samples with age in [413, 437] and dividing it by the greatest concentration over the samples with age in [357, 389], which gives 1.02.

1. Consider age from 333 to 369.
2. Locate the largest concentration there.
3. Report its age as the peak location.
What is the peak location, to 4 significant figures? 355.0 yr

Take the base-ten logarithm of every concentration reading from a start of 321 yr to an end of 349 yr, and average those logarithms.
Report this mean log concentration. 2.23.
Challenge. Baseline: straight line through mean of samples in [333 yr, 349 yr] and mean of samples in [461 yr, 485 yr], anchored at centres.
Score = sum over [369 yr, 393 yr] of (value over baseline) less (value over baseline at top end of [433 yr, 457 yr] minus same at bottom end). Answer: 6.21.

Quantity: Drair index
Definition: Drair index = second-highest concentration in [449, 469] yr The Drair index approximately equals 197.8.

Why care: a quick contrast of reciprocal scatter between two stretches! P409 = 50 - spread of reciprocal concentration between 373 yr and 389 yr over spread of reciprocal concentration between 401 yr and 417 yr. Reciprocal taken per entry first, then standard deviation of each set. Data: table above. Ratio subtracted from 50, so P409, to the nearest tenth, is 49.5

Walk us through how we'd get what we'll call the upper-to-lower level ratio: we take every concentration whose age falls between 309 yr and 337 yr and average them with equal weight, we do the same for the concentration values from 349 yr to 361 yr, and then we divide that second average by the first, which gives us 1.07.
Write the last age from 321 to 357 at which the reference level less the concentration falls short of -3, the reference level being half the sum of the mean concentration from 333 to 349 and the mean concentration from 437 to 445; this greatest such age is 355.0 yr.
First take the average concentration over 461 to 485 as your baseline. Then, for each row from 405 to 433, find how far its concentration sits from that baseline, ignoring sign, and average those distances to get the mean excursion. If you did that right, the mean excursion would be 16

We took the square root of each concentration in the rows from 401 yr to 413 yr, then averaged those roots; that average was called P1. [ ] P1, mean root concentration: 14.1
